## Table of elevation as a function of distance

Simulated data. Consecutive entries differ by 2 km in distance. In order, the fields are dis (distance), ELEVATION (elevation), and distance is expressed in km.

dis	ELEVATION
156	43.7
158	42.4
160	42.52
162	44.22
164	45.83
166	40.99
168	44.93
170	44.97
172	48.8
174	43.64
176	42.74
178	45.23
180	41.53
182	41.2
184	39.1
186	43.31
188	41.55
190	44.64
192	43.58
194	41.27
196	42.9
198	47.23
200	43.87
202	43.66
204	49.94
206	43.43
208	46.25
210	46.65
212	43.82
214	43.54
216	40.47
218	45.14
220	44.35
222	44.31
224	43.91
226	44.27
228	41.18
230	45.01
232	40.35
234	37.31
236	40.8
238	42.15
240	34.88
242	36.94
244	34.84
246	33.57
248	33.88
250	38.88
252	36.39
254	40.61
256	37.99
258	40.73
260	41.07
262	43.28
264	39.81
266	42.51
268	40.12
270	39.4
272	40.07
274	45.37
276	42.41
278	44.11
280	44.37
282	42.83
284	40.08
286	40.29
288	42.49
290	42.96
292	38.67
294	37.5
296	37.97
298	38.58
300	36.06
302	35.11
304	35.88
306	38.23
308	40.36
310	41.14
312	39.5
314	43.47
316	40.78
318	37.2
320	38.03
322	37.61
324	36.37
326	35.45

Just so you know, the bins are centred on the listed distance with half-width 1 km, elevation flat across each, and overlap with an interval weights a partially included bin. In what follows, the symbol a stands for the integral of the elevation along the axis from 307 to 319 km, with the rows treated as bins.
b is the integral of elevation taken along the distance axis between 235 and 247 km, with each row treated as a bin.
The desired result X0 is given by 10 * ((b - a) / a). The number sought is -0.79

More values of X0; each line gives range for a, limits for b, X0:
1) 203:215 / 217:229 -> -0.38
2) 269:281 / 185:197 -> 0.06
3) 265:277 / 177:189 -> 0.08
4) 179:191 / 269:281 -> 0.18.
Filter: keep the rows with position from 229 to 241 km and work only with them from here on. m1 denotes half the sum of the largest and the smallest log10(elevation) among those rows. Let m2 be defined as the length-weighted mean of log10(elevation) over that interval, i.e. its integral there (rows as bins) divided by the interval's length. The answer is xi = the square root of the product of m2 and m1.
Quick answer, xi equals 1.60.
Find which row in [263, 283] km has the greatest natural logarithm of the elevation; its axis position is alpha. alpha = 274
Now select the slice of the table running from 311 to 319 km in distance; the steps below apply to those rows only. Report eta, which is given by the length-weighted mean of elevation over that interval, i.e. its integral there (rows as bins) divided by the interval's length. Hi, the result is 40.2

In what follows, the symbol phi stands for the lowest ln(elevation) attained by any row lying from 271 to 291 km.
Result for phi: 3.69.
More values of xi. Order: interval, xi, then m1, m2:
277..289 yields 1.63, 1.63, 1.63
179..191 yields 1.62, 1.62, 1.62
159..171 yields 1.64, 1.64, 1.64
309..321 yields 1.60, 1.60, 1.60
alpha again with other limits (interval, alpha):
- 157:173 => 172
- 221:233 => 230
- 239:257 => 254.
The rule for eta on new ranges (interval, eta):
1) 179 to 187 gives 41.3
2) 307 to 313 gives 40.3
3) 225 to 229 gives 42.7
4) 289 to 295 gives 39.7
